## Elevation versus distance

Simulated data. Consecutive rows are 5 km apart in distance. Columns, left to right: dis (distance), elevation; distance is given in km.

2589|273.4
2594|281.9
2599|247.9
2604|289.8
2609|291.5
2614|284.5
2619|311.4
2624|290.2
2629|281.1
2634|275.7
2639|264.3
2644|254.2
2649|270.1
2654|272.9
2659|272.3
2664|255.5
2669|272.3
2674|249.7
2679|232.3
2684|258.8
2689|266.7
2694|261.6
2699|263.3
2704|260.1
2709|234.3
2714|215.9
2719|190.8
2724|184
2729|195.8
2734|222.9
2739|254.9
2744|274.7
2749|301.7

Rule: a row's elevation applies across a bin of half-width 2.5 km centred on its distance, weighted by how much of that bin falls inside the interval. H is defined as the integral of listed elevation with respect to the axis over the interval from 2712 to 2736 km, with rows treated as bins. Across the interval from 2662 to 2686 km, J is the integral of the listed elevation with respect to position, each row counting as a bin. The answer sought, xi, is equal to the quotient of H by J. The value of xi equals 0.79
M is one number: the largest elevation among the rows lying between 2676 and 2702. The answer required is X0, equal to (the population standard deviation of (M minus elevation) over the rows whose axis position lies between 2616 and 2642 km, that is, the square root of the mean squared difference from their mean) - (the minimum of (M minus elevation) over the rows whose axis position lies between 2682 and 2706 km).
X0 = 16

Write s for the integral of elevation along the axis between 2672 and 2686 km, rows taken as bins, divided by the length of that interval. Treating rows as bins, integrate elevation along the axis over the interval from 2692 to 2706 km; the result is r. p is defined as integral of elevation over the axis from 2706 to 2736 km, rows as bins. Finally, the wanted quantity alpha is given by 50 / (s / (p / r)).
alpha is 0.35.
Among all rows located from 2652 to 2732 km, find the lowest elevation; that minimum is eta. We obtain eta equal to 184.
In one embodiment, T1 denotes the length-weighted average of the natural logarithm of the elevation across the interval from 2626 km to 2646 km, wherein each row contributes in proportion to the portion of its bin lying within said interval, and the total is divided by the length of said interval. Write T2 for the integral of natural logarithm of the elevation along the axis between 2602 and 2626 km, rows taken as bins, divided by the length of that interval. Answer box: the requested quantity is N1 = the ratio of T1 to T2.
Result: 0.99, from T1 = 5.60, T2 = 5.68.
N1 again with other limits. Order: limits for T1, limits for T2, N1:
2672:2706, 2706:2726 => 1.04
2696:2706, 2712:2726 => 1.05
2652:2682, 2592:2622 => 0.98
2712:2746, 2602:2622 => 0.95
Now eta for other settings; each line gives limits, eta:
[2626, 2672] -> 254.2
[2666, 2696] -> 232.3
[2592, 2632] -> 247.9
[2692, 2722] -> 190.8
